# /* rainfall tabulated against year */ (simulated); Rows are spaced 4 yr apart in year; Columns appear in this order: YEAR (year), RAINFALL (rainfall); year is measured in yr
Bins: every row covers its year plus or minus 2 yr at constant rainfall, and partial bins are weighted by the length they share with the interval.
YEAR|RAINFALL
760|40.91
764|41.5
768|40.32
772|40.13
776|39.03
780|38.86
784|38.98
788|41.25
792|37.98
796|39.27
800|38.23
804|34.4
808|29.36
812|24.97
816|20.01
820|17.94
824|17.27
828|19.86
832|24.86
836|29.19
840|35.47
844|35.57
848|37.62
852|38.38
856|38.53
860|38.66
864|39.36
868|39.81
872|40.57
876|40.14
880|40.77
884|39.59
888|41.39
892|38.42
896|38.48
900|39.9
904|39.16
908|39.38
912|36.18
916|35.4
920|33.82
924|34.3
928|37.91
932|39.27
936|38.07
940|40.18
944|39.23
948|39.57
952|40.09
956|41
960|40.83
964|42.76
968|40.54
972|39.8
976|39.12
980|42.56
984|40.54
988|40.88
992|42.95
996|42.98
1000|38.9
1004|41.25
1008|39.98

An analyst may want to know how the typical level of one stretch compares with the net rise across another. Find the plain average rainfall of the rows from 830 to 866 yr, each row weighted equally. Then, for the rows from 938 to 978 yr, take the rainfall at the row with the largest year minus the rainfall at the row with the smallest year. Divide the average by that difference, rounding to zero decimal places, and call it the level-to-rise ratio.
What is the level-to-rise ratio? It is -33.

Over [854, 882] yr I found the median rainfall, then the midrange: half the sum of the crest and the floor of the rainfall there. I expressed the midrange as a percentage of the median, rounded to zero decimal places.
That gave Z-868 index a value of 100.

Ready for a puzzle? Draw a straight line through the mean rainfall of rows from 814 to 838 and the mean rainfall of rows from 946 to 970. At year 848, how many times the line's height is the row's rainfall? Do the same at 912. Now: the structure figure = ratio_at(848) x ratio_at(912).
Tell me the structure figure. 1.61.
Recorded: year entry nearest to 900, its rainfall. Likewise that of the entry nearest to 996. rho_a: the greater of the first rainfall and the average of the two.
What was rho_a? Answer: 41.4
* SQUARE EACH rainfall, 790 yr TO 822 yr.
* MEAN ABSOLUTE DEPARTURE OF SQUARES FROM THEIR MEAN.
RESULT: 428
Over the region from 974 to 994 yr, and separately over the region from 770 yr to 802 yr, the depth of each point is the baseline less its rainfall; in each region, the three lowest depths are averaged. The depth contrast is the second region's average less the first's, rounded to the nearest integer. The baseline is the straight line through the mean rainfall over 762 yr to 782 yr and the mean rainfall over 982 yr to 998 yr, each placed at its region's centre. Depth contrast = 0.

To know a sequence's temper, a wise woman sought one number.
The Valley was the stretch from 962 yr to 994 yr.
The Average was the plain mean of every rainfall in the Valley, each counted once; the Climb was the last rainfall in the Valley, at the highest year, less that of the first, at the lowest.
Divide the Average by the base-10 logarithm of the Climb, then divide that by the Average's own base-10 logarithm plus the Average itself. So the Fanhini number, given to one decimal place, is -1.3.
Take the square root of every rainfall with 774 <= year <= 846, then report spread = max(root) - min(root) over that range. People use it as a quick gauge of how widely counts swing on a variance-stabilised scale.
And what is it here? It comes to 2.3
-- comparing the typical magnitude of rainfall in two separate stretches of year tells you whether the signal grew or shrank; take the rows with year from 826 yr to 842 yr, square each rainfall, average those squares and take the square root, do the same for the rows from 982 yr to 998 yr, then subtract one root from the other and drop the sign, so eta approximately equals 13.9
